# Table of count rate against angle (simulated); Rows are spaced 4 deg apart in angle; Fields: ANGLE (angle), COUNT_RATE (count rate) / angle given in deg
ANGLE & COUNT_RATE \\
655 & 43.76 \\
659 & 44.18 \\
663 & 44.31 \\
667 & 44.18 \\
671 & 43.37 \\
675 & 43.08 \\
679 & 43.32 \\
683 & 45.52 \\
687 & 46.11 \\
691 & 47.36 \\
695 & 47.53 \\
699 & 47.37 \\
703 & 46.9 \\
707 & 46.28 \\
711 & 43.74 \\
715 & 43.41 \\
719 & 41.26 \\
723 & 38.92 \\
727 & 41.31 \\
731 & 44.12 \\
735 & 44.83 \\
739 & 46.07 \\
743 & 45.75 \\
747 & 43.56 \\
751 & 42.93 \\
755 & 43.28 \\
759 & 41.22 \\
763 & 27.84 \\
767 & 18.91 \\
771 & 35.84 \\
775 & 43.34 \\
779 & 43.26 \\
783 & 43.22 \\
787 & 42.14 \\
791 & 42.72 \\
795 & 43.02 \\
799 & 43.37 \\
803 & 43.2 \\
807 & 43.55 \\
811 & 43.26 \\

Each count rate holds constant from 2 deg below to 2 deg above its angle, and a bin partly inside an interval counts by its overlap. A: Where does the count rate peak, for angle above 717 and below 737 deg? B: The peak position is 735 deg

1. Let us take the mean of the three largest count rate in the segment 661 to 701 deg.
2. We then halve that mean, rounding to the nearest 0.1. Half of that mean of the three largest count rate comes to 23.7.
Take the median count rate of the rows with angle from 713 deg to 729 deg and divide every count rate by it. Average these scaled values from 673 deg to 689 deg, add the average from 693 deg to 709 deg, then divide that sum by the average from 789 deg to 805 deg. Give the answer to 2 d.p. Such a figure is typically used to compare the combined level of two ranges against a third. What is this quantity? 2.12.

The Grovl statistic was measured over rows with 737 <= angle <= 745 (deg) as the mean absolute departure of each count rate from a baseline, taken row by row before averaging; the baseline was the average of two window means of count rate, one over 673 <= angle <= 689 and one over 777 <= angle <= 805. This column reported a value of 2.2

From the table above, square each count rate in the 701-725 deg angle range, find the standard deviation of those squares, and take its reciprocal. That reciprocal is 0.004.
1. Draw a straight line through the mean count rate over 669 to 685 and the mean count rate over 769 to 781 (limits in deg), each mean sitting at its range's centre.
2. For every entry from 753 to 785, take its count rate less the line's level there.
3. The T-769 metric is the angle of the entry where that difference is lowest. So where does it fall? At 767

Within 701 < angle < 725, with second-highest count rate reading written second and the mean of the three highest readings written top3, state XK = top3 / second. 0.986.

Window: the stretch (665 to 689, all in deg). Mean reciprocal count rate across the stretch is 0.0226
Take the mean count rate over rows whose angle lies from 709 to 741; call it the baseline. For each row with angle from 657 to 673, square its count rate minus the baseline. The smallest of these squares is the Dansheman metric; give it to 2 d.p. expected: 0.17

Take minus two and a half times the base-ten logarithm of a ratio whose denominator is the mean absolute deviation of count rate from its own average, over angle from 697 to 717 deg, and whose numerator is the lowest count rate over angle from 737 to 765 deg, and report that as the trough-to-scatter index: -3.1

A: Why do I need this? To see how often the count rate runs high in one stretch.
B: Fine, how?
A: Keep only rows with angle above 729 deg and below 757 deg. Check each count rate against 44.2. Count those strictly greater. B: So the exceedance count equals 3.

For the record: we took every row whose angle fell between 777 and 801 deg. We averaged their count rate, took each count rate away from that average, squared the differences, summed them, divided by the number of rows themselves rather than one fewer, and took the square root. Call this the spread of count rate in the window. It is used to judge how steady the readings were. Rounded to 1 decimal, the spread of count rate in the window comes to 0.4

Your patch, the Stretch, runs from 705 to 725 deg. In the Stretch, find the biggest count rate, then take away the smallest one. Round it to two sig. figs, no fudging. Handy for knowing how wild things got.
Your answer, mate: 7.4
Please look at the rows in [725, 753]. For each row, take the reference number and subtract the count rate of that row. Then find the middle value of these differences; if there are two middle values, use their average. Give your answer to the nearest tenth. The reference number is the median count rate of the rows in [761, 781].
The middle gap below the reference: -8.3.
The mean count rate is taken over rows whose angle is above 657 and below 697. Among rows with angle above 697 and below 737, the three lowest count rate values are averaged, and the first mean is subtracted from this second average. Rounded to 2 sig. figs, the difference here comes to -4.4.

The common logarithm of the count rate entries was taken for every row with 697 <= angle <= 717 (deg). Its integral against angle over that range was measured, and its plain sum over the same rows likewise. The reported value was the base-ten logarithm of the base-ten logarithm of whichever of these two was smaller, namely -0.037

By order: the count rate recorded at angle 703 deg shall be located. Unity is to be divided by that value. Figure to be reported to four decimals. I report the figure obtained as 0.0213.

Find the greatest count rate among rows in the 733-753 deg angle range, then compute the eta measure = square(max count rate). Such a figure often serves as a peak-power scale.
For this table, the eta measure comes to 2122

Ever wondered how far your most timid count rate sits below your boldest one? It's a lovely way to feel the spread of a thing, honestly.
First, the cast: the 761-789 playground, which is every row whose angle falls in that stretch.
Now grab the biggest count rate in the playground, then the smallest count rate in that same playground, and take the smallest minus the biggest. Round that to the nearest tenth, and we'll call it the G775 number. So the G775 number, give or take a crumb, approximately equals -24.4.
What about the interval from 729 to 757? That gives -3.1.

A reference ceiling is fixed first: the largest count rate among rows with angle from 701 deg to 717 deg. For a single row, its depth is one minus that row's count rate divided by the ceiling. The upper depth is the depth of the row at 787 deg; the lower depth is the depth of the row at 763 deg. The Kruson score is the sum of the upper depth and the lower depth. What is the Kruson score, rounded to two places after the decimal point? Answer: 0.51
